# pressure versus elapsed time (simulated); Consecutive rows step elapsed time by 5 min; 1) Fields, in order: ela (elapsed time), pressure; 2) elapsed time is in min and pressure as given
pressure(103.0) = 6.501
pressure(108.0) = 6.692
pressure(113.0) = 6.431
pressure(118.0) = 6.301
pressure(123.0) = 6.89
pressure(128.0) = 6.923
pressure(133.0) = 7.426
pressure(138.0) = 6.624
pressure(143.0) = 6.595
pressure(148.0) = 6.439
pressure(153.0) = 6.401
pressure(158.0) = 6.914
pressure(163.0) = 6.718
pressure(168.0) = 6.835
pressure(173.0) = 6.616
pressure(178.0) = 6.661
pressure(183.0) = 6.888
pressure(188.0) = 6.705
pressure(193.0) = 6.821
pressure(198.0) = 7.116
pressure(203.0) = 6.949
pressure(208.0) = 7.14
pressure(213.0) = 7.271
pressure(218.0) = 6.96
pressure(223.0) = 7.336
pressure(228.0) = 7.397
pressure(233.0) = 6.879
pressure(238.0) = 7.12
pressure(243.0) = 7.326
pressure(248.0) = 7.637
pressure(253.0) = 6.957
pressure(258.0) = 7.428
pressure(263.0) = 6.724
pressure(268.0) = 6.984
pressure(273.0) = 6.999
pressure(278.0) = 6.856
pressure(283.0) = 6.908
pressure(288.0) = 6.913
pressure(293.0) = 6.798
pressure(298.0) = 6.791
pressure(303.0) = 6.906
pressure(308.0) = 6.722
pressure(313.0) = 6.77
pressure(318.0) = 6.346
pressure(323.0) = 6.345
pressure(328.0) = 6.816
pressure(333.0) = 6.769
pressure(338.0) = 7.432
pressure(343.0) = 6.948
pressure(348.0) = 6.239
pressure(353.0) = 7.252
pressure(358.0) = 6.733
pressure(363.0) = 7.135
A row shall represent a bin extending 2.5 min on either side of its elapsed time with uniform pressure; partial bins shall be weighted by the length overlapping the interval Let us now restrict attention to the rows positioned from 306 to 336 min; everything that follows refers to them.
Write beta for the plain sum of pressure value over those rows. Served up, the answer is 39.8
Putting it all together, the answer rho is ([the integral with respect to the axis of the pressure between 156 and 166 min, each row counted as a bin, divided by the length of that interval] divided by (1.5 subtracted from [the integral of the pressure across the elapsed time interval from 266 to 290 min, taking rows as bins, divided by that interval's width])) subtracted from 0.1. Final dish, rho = -1.15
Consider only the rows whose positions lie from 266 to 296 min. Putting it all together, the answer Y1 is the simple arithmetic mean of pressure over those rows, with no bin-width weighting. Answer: 6.91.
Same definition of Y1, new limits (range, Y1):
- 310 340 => 6.75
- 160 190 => 6.74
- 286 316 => 6.82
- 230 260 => 7.22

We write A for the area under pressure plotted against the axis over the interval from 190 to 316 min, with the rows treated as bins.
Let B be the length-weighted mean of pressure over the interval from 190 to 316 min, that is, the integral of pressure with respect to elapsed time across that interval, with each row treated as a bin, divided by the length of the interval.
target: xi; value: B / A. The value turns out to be 0.008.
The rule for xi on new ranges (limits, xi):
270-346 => 0.013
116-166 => 0.020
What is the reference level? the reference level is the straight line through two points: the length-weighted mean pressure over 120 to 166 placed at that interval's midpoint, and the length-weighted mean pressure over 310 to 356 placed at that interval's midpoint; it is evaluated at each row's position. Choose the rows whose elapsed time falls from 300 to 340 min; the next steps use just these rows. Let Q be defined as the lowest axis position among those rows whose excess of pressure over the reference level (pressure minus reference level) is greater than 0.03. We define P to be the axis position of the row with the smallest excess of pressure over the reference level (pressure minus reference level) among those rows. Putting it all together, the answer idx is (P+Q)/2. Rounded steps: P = 323.0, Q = 303.0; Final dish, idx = 313.0 min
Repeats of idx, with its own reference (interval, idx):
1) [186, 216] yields 190.5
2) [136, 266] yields 155.5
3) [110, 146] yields 120.5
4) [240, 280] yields 253.0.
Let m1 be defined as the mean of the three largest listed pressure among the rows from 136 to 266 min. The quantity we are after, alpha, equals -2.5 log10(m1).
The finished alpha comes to -2.19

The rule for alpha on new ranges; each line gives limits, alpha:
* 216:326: -2.19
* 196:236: -2.16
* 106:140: -2.13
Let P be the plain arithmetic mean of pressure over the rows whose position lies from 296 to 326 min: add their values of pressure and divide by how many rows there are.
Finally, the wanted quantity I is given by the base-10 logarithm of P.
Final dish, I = 0.82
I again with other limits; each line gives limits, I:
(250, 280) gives 0.84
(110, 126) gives 0.82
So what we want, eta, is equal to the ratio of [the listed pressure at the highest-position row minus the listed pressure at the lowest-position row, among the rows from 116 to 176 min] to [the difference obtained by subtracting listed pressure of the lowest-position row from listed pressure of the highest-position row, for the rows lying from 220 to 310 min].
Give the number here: -0.5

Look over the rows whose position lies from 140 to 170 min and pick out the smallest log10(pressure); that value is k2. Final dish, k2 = 0.806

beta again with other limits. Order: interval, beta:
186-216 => 42.0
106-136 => 40.7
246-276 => 42.7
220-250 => 43.7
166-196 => 40.5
